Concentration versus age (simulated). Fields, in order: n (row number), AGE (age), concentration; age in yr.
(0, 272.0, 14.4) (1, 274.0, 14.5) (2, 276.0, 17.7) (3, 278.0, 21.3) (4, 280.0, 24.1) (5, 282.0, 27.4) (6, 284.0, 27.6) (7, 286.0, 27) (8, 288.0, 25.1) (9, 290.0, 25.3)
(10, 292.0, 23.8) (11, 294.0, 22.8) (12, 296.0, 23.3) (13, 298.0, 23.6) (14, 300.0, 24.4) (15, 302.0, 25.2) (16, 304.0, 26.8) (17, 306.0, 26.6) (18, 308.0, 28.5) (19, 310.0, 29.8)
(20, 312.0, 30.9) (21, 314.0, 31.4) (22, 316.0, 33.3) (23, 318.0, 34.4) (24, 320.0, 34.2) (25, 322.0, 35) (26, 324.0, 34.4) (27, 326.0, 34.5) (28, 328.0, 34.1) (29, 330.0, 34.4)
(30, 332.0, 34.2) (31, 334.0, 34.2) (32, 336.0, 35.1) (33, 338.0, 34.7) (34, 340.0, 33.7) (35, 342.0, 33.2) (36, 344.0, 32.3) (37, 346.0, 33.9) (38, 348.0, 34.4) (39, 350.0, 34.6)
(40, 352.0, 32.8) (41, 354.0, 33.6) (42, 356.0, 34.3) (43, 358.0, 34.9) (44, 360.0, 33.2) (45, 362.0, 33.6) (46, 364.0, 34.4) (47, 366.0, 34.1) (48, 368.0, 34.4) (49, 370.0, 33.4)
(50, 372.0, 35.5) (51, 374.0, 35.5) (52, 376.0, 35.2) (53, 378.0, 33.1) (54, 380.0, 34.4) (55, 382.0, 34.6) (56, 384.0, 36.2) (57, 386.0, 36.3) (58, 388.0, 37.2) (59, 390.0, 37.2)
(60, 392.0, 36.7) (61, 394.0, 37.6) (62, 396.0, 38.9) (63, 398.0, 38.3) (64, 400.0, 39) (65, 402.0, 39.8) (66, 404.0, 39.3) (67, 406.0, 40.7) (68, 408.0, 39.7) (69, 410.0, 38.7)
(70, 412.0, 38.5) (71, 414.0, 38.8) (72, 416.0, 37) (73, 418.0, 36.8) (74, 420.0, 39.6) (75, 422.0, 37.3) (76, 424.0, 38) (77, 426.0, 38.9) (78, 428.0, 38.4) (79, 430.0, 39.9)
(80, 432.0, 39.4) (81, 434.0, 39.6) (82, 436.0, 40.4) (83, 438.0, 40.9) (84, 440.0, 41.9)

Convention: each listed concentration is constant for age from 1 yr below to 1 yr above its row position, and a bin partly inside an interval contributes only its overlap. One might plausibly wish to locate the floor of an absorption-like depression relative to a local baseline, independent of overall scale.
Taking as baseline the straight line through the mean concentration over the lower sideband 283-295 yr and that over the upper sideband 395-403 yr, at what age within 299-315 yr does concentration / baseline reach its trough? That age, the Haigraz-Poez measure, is 300.0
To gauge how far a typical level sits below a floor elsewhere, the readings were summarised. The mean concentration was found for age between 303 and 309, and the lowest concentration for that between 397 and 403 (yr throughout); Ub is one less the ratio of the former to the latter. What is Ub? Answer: 0.29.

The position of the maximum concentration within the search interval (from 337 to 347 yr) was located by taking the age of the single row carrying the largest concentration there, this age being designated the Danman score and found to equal 338.0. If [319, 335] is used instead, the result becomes 322.0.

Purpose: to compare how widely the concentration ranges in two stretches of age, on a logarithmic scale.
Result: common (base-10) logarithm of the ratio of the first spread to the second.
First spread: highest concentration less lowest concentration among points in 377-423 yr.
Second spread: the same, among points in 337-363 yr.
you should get 0.47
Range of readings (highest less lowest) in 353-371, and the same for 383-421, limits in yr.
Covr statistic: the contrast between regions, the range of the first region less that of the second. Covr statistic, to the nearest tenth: -2.8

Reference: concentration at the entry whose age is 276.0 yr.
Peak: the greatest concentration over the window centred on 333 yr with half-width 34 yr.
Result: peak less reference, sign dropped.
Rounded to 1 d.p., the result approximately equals 17.4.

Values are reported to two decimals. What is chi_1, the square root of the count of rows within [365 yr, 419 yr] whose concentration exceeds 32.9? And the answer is 5.20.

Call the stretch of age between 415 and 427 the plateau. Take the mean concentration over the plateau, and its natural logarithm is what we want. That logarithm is 3.64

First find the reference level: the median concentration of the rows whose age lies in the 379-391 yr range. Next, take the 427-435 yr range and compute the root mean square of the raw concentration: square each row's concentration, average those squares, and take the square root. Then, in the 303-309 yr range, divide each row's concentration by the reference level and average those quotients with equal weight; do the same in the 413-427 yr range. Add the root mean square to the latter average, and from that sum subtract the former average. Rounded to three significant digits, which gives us 39.6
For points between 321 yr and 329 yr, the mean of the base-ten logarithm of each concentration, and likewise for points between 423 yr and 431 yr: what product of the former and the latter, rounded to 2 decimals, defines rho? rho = 2.44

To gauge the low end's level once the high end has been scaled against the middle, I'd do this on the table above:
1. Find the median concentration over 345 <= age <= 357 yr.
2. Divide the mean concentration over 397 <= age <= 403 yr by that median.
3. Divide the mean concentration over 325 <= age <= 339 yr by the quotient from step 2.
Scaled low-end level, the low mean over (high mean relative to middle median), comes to 30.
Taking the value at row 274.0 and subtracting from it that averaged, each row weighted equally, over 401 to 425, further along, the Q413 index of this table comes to -24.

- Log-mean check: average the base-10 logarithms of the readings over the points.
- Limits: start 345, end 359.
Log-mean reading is 1.53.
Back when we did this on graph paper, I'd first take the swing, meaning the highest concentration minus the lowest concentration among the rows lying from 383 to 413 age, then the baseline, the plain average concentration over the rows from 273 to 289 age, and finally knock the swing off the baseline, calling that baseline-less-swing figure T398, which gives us 19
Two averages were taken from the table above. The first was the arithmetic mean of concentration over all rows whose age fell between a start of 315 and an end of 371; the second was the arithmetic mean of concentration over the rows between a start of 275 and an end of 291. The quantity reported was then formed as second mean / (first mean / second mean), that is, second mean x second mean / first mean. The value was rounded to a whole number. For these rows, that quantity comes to 18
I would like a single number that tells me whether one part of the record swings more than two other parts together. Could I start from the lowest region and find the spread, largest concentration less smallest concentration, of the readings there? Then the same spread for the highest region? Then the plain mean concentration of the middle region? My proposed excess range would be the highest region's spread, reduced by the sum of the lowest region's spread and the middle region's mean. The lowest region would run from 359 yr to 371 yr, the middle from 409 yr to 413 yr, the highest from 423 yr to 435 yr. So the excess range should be -37.9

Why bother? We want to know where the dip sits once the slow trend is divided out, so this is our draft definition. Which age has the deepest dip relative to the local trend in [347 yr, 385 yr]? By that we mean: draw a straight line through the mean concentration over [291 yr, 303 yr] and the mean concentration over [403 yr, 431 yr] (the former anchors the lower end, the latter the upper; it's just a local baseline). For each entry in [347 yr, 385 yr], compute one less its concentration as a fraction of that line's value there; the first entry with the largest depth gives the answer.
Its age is 378.0 yr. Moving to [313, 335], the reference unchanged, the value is 334.0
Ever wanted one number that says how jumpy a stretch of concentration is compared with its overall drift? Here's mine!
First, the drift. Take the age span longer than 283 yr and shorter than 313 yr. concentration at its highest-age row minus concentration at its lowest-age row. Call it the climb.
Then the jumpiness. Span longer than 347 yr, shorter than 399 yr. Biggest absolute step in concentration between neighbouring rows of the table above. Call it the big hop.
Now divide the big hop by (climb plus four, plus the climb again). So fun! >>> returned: 0.20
